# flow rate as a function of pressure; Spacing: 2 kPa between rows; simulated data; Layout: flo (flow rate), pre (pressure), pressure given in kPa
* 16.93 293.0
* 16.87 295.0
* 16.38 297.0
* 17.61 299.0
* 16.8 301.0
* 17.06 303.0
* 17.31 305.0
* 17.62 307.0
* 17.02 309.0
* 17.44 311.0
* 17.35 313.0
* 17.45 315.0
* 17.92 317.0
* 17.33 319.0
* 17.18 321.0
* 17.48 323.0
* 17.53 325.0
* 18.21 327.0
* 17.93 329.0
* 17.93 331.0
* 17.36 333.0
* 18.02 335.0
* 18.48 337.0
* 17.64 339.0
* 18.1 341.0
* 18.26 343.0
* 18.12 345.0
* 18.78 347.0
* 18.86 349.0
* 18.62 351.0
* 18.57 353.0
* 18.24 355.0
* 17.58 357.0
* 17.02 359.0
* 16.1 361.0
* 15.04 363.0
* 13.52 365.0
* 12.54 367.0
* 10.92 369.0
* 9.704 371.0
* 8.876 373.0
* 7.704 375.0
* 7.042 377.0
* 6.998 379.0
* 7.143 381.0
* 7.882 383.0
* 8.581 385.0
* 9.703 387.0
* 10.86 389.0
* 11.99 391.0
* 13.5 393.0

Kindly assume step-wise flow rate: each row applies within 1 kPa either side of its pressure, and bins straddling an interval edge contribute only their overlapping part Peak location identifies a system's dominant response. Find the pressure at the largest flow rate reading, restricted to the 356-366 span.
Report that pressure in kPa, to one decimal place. 357.0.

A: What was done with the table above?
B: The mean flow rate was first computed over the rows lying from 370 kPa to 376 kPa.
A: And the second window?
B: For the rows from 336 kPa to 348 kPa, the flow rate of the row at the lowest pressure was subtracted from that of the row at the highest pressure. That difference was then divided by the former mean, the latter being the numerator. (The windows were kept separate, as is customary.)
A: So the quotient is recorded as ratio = 0.034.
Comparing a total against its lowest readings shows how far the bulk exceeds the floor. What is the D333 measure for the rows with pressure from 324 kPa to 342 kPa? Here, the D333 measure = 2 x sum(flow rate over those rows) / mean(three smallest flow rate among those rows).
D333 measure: 18.4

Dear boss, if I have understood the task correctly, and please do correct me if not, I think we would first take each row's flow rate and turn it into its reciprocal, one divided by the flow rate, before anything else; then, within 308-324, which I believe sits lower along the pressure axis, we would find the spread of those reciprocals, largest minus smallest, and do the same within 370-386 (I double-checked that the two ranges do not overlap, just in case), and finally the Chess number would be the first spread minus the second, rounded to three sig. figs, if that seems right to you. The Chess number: -0.0369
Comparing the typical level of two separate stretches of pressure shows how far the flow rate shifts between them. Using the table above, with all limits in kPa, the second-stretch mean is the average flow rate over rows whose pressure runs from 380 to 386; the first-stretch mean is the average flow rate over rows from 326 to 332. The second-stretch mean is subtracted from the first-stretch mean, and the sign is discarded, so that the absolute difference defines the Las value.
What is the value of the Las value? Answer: 10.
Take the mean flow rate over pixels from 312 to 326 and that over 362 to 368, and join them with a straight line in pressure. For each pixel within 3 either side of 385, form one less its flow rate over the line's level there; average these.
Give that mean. 0.3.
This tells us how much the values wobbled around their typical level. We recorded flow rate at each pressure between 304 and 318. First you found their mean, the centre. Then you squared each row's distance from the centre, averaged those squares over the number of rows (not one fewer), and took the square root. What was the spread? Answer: 0.26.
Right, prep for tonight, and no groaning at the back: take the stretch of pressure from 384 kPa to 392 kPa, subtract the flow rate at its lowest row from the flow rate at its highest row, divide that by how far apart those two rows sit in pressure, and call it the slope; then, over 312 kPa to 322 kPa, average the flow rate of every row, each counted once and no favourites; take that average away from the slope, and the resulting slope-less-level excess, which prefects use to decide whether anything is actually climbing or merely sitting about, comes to -16.9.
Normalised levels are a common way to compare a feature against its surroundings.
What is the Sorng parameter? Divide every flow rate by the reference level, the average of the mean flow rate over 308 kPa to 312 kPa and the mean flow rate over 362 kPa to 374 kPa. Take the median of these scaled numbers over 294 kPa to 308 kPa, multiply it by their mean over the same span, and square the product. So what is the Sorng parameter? 1.92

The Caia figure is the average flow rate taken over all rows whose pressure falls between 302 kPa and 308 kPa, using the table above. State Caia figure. 17.3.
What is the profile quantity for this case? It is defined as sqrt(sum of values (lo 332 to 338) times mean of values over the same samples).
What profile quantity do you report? 31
